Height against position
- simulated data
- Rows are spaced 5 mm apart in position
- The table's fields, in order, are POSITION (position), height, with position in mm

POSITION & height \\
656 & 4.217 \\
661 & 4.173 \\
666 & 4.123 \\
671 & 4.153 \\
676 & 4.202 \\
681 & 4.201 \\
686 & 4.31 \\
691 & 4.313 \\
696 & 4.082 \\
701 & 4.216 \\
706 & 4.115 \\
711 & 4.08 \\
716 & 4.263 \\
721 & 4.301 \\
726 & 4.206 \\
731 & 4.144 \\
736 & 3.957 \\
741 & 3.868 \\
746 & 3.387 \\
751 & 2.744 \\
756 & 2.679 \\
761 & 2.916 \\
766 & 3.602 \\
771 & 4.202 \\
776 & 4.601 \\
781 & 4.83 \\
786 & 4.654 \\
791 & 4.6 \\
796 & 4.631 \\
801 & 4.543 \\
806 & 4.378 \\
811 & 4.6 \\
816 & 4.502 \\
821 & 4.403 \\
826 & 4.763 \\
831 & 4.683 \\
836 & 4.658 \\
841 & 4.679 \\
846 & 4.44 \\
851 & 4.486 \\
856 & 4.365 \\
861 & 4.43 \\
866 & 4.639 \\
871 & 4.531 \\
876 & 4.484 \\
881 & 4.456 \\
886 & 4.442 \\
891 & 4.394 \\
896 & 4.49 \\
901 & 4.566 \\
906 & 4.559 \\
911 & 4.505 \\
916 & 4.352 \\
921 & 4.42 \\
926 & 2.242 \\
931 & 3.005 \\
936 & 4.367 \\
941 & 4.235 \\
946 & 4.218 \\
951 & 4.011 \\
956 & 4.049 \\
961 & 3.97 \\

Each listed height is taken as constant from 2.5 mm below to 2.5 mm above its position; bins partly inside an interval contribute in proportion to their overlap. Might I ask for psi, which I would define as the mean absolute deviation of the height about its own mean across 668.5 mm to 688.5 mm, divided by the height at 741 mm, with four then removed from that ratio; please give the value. -3.99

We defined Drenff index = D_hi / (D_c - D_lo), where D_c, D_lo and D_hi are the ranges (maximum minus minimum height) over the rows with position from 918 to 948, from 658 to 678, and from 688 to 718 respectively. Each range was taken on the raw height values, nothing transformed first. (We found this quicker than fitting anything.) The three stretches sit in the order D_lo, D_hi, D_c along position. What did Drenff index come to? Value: 0.111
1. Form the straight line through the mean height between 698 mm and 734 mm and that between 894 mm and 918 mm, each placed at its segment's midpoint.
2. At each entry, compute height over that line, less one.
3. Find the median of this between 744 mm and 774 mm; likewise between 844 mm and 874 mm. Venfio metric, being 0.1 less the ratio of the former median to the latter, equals 19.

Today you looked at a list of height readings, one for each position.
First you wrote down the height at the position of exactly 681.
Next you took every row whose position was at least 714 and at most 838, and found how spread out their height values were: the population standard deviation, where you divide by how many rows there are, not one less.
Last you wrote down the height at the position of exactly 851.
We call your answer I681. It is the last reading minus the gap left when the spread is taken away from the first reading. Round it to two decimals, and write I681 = 0.90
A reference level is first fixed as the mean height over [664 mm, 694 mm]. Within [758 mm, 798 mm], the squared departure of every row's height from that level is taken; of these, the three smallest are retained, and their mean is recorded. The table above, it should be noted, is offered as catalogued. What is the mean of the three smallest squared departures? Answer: 0.10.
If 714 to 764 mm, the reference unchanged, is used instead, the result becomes 0.00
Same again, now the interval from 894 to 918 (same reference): 0.06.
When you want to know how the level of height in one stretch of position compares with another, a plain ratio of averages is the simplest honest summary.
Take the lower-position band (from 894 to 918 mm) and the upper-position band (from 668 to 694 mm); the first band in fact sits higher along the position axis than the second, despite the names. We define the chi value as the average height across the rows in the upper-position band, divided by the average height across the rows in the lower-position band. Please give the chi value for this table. 0.94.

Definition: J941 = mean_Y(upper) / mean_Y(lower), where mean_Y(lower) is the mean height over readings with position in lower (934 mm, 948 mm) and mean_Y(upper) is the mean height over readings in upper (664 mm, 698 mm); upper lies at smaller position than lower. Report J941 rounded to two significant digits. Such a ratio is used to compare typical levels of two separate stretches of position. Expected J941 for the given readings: 0.98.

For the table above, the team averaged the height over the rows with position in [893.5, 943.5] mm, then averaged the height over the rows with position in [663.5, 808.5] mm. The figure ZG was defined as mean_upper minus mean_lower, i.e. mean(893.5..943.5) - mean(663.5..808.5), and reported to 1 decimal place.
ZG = 0.0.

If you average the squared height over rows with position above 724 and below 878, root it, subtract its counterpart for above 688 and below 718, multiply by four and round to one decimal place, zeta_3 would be 0.4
